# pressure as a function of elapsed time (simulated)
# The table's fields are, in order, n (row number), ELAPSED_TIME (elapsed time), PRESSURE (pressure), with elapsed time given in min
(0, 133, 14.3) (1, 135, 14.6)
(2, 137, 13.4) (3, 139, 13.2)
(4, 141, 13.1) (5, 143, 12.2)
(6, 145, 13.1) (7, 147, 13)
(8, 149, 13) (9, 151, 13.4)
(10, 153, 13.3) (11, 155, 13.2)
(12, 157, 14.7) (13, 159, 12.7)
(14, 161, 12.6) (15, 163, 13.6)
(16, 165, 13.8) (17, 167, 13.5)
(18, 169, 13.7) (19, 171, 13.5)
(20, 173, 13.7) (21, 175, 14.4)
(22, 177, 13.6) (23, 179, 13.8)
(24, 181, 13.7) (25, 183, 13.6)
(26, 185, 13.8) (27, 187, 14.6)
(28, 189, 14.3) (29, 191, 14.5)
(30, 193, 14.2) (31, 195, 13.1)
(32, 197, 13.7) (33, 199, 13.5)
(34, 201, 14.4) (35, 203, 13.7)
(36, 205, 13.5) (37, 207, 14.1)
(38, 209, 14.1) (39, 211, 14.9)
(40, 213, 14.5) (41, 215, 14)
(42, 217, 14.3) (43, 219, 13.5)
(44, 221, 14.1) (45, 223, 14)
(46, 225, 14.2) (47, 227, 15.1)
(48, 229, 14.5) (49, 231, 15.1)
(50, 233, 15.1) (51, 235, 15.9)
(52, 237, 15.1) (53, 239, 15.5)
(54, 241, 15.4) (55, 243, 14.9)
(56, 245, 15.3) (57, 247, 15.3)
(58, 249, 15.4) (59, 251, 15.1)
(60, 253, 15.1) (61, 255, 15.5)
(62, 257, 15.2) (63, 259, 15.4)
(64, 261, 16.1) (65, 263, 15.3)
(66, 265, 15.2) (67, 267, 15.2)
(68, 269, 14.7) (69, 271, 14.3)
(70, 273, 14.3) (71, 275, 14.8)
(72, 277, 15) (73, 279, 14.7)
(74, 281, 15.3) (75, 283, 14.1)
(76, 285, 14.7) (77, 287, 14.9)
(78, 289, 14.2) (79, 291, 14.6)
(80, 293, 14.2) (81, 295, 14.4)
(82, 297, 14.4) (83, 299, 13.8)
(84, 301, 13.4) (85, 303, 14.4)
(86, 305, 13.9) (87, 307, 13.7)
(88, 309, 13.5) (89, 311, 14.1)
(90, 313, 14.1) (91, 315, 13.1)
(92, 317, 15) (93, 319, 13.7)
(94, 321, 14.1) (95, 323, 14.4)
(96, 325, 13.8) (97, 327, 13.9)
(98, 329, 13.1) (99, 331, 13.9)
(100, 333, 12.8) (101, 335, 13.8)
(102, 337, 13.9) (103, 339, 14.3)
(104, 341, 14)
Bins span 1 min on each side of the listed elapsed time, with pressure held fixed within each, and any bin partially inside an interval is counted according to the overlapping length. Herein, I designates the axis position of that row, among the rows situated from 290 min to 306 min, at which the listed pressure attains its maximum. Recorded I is 291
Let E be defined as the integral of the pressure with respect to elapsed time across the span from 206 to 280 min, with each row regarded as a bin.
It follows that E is 1100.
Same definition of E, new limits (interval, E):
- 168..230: 869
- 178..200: 306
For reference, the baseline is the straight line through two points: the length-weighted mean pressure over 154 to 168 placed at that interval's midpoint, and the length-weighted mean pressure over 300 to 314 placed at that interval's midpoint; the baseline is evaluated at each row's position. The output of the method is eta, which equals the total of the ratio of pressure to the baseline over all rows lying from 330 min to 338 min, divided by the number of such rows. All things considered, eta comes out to 0.97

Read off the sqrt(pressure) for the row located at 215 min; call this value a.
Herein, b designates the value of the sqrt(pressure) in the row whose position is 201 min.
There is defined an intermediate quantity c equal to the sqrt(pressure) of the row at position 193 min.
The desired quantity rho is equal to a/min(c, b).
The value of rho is 0.99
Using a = 3.74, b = 3.79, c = 3.77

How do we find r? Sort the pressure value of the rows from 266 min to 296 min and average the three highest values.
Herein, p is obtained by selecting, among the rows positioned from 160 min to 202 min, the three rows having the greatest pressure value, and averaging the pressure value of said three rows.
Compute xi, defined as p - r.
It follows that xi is -0.7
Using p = 14.5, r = 15.2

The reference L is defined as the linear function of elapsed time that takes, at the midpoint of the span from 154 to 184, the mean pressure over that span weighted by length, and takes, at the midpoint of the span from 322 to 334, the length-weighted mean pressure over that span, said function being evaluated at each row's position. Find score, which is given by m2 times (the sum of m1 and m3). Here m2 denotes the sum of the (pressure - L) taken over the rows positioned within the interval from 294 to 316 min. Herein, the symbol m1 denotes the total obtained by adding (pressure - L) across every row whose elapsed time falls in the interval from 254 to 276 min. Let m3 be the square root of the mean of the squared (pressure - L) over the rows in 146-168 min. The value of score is 45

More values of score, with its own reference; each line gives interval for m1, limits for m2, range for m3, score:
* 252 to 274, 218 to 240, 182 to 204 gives 207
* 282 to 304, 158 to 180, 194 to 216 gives -6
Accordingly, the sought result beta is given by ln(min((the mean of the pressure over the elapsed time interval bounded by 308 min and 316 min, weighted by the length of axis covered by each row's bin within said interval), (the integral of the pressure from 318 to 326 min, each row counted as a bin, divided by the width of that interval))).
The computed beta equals 2.62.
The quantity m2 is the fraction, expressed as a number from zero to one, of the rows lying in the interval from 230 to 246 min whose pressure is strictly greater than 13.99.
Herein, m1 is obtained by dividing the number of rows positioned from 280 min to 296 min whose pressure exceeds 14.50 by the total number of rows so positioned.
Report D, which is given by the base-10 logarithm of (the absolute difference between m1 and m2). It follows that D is -0.30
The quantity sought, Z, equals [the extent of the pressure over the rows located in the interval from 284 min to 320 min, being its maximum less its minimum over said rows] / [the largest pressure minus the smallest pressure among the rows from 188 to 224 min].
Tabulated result 1.06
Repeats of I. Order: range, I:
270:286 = 281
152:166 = 157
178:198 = 187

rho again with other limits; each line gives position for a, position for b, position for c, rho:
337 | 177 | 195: 1.03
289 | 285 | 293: 1.00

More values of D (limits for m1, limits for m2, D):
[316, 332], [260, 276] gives -0.06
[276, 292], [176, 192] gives -0.43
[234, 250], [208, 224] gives -0.90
